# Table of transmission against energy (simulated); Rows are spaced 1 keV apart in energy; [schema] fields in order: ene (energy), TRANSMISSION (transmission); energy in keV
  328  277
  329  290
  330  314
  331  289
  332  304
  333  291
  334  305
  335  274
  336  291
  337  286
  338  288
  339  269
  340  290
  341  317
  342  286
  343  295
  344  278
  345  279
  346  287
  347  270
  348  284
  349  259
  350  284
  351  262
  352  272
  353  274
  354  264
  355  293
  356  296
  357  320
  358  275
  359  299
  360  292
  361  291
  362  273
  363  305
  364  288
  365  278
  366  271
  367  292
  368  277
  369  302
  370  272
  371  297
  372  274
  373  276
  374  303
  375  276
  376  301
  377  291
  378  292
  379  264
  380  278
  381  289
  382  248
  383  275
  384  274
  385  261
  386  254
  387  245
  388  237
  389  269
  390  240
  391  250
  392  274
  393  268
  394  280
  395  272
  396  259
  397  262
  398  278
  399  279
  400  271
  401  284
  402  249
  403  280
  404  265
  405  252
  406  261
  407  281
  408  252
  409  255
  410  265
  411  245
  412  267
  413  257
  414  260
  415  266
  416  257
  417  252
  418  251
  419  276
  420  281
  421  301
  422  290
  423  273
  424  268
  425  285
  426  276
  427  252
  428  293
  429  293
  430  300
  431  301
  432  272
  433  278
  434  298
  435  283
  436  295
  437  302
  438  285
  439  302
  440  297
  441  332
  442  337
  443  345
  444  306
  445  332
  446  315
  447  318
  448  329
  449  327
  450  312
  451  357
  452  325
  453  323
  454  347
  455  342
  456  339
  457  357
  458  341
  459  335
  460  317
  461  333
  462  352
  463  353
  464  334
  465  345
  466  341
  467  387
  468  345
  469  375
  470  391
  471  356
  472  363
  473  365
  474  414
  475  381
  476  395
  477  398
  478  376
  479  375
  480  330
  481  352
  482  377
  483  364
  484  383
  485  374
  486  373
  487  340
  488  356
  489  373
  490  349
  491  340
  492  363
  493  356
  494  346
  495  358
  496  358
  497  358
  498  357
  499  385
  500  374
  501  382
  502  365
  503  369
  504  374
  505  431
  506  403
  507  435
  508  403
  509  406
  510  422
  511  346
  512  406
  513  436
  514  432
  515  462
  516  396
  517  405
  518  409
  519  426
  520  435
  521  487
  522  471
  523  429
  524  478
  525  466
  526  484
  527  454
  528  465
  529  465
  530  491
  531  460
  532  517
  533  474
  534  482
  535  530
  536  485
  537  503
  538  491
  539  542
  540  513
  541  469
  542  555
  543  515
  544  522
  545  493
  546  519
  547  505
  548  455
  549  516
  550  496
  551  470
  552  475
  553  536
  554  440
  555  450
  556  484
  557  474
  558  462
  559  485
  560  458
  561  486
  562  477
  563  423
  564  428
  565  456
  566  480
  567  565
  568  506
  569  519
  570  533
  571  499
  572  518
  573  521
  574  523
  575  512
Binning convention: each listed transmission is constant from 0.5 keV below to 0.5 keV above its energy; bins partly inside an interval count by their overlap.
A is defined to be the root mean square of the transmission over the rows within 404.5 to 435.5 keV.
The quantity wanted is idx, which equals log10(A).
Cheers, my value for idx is 2.44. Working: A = 273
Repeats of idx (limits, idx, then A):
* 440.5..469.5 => 2.53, 338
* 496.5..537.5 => 2.64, 436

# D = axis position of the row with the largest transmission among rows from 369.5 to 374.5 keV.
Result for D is 374 keV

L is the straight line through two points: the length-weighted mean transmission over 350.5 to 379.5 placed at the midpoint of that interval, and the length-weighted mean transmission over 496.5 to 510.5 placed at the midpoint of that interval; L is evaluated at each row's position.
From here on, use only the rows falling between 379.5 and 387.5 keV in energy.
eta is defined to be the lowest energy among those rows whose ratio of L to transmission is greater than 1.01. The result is 380 keV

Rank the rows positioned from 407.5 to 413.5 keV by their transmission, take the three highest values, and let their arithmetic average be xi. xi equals 263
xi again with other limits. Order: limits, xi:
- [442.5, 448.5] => 335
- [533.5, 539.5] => 525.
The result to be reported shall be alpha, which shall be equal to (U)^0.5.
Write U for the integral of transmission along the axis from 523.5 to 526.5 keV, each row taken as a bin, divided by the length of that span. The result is 21.8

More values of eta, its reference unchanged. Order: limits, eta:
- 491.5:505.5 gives 492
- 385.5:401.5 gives 386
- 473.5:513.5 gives 480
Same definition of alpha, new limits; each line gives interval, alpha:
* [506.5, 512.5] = 20.1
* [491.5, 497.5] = 18.9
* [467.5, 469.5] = 19.0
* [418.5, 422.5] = 16.9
